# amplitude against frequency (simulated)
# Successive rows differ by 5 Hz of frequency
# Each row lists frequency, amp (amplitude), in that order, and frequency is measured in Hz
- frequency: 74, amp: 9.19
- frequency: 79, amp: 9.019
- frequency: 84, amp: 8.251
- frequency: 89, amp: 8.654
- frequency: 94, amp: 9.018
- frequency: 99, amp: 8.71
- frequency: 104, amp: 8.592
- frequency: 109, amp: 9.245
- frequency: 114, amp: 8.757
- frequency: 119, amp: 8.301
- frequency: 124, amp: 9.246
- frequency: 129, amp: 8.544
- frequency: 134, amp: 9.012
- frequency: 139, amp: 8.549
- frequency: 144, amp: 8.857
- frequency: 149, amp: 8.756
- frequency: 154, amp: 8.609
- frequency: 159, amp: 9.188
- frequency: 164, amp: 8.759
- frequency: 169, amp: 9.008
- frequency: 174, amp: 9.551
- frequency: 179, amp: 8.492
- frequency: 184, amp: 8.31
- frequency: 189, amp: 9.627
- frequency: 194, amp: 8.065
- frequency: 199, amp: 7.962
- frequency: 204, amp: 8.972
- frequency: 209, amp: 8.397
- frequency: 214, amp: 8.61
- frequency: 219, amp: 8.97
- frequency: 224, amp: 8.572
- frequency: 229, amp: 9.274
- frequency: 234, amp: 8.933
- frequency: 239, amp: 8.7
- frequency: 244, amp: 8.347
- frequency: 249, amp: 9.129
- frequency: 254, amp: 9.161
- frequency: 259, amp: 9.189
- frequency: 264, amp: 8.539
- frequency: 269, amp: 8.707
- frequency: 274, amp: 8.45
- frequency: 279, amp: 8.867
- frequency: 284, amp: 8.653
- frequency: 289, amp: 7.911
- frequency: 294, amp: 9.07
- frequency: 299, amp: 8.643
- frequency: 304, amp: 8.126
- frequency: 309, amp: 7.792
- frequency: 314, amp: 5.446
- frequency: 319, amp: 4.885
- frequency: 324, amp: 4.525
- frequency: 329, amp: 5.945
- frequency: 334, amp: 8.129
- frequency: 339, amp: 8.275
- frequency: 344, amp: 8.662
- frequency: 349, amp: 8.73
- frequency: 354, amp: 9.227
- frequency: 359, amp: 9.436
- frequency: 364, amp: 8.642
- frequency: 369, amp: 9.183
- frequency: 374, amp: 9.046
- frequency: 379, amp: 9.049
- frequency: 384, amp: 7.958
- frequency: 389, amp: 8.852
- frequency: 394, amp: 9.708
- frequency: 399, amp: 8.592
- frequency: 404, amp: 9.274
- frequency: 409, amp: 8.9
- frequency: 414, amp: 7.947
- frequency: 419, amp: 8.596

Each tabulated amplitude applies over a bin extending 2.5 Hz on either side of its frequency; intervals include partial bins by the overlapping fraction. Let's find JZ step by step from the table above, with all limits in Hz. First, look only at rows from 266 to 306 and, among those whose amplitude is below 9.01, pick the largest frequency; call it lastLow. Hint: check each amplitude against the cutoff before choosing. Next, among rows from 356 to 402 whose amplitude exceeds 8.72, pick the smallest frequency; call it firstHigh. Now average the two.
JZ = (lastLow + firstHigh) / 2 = 331.5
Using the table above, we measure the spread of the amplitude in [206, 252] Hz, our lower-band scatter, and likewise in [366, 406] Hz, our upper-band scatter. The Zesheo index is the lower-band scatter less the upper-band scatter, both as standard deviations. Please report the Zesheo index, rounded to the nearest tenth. -0.2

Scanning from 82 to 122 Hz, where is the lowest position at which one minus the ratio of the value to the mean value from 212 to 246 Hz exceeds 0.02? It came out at 84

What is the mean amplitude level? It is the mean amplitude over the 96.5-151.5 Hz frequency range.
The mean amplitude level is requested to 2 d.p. 8.78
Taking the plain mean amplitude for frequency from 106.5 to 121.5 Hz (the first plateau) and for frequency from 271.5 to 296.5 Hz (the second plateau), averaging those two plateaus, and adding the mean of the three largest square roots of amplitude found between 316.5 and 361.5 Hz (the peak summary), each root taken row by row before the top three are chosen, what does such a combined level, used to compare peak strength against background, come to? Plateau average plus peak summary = 11.7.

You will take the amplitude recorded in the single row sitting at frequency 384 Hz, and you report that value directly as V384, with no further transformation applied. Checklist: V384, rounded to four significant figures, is 7.958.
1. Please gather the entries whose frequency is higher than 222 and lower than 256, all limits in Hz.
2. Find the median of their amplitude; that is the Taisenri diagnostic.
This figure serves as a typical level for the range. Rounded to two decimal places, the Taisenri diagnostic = 8.93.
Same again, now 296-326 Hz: 6.62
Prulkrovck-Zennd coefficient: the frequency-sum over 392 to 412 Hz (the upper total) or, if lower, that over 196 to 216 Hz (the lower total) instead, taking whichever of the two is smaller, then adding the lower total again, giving 67.9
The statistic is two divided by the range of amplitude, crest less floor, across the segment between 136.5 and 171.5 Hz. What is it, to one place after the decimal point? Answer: 3.1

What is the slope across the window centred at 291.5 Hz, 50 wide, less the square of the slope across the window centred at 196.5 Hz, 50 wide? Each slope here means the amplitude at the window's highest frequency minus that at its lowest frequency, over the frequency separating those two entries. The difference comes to -0.073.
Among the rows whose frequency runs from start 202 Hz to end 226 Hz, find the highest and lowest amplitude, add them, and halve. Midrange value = 8.68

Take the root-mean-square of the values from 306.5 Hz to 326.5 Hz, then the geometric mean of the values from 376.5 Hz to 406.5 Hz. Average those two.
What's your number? 7.35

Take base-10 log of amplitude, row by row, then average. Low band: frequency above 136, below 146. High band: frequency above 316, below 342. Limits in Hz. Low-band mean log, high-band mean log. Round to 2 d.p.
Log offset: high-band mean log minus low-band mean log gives -0.15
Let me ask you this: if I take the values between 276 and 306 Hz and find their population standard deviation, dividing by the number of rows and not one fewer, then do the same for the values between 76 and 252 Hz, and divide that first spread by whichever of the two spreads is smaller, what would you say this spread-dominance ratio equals 1.05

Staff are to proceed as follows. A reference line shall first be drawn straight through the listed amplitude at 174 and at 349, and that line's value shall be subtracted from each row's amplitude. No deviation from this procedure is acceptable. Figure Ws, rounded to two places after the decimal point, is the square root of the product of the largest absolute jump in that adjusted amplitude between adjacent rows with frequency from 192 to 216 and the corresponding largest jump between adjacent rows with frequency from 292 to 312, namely 0.71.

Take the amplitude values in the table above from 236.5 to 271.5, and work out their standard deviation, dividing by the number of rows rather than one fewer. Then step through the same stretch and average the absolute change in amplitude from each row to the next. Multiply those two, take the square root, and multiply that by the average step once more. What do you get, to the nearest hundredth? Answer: 0.11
